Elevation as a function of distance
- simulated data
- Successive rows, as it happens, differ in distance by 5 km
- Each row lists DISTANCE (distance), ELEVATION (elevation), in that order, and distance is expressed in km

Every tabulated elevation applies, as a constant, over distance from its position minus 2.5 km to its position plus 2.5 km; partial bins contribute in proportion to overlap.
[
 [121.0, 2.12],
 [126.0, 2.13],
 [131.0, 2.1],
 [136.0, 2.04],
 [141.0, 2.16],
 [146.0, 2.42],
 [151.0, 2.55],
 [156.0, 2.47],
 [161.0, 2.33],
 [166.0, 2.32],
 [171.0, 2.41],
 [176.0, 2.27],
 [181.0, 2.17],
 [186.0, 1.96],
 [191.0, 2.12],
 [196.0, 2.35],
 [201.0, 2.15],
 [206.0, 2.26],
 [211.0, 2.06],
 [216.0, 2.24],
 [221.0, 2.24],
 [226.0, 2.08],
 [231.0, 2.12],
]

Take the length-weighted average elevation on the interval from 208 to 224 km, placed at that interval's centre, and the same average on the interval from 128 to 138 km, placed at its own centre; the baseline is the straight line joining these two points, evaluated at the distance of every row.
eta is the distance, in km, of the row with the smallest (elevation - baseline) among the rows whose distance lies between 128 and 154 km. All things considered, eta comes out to 136.0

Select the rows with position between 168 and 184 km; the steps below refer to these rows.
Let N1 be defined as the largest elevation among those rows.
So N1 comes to 2.41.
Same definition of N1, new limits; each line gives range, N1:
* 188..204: 2.35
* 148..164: 2.55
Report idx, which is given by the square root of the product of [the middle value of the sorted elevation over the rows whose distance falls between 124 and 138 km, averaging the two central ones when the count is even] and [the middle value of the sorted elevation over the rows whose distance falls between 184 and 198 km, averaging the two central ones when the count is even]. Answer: 2.11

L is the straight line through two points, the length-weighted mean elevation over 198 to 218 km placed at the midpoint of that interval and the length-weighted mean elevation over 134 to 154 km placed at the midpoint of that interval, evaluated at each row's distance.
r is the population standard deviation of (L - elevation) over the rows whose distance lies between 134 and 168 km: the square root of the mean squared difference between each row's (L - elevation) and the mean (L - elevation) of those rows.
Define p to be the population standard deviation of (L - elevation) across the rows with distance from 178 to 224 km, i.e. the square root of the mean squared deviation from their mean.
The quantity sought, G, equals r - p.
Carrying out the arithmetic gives 0.05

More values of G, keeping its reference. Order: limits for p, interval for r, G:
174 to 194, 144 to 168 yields -0.03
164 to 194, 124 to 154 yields 0.07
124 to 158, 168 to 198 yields -0.06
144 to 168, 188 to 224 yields 0.02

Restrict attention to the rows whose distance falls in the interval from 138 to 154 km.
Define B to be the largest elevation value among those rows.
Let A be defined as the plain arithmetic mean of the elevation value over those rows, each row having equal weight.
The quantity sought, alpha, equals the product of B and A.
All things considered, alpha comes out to 6.1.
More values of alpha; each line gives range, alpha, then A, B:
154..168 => 5.9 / 2.37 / 2.47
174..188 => 4.8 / 2.13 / 2.27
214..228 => 4.9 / 2.19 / 2.24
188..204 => 5.2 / 2.21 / 2.35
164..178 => 5.6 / 2.33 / 2.41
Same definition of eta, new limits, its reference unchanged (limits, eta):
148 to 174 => 166.0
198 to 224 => 211.0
